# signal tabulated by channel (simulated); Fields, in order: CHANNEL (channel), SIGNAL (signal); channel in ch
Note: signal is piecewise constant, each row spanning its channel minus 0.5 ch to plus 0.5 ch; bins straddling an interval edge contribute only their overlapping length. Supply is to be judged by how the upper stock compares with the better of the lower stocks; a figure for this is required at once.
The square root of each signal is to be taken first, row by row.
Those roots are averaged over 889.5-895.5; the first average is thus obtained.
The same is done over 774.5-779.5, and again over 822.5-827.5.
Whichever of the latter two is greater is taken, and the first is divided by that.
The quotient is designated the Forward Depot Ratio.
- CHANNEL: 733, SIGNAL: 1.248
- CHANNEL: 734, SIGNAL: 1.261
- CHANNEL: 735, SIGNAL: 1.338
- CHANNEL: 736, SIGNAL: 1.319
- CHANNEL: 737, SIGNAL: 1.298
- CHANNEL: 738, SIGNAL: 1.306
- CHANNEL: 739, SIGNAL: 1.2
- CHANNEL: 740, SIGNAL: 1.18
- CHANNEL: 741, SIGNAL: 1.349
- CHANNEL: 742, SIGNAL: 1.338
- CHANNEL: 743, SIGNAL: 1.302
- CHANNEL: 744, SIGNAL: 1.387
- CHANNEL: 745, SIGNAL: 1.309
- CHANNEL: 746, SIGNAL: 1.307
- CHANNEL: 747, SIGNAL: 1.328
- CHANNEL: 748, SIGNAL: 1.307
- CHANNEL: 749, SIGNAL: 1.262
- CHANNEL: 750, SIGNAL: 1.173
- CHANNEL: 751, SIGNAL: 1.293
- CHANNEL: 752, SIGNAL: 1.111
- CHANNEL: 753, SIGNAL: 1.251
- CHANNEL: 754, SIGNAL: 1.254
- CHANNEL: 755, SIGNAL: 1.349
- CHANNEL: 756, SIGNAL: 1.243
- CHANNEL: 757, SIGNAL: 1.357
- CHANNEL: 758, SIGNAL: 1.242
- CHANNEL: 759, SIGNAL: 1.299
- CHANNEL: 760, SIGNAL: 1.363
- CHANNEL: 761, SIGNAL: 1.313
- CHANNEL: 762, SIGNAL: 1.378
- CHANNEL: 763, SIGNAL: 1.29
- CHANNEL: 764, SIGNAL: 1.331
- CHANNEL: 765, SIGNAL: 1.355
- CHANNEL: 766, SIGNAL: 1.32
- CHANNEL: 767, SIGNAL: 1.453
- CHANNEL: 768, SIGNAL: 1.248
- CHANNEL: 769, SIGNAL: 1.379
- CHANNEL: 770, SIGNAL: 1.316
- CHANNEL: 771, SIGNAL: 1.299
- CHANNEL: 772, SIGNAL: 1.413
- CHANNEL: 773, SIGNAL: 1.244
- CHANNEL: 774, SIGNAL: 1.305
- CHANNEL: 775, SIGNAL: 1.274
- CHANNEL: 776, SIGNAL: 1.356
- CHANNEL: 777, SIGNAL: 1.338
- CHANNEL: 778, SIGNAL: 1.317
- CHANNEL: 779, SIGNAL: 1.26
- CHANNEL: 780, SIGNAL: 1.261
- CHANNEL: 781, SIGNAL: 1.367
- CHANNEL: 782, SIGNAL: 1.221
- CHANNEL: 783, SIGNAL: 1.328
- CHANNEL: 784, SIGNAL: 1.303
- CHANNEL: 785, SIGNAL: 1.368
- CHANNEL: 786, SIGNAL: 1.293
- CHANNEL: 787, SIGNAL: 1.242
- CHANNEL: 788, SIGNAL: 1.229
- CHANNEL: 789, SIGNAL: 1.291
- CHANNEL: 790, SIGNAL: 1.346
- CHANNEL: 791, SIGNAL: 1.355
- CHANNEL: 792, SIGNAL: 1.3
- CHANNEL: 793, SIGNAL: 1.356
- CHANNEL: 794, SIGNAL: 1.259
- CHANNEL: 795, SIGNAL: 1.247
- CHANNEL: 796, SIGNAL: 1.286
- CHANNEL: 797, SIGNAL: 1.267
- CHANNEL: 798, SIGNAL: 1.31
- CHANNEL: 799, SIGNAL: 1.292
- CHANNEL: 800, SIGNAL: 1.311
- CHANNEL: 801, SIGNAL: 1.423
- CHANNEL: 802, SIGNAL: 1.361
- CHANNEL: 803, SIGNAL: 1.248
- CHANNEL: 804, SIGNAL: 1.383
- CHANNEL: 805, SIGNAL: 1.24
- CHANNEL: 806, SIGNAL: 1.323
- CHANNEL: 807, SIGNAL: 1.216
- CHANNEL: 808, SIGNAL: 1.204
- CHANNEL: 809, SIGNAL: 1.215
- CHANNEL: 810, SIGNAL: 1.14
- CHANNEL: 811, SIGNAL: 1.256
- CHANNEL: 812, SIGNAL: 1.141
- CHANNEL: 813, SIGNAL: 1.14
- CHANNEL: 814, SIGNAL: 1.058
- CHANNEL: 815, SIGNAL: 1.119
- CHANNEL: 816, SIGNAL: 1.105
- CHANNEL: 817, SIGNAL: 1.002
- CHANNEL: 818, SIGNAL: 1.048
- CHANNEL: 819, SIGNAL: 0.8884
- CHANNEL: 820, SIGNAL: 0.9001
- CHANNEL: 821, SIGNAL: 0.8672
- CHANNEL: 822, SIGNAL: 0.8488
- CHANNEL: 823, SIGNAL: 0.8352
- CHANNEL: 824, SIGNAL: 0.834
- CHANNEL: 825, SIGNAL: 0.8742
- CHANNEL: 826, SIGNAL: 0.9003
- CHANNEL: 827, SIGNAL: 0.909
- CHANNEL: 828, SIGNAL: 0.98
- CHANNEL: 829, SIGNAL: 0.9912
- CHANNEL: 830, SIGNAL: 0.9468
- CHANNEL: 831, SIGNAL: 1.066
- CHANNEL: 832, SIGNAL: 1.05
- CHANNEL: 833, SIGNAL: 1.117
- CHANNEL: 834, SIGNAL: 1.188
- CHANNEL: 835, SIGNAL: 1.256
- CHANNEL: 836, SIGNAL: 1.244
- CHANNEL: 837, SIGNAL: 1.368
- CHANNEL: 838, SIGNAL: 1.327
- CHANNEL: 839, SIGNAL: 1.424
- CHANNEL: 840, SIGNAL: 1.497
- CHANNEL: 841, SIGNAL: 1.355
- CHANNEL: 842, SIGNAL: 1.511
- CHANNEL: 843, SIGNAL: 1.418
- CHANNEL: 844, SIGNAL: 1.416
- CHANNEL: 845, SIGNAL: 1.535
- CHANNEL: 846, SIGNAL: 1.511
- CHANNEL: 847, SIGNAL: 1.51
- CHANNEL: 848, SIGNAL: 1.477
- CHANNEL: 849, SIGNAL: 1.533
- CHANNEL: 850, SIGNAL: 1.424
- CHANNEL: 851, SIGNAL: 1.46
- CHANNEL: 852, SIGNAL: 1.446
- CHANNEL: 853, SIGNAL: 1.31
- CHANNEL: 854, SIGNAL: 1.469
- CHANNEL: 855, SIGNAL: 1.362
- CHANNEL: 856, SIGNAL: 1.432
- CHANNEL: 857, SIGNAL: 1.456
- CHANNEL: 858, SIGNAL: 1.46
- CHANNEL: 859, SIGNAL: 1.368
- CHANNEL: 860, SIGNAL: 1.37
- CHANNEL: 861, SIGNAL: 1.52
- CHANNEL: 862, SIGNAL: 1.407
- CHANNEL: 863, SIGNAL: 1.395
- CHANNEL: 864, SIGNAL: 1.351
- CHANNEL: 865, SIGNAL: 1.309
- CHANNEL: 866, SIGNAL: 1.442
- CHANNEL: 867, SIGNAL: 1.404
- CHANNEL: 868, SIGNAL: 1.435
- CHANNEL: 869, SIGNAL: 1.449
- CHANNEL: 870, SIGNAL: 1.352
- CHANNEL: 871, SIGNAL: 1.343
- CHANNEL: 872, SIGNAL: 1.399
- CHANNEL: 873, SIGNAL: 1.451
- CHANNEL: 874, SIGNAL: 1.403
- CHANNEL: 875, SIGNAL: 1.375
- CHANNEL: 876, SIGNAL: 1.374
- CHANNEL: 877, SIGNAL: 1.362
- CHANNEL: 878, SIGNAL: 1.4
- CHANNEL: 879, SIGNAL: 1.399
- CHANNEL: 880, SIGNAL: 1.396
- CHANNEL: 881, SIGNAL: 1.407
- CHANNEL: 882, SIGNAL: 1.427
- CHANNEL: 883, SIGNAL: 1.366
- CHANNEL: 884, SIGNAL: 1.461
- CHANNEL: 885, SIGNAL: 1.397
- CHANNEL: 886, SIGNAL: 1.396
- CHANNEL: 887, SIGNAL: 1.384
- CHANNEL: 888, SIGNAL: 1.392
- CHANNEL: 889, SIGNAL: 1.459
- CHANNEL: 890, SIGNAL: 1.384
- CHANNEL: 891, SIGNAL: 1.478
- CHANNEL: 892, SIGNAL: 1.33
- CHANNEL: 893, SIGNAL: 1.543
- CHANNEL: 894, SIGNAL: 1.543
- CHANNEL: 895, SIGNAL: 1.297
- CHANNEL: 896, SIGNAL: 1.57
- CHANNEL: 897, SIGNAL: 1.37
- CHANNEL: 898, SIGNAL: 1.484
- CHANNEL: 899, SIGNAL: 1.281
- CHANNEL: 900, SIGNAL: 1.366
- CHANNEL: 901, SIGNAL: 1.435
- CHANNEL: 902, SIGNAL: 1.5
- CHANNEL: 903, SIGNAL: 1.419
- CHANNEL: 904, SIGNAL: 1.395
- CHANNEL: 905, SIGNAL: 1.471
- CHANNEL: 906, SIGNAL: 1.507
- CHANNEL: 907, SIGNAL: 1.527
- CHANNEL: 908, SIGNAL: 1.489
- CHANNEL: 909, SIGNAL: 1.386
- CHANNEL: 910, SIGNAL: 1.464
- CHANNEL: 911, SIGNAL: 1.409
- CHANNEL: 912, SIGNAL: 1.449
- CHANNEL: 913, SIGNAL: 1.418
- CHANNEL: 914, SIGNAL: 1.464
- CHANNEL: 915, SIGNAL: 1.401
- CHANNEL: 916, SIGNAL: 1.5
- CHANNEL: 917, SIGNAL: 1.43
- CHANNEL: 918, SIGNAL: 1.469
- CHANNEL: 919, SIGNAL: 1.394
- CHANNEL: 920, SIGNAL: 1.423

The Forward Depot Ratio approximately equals 1.04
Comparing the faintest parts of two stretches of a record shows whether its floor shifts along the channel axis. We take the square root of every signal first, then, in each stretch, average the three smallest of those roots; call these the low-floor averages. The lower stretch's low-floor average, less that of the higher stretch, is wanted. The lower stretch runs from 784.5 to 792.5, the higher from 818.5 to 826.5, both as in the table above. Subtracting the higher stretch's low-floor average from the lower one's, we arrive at 0.20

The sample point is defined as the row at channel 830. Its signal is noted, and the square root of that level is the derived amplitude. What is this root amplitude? 0.97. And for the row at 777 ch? 1.16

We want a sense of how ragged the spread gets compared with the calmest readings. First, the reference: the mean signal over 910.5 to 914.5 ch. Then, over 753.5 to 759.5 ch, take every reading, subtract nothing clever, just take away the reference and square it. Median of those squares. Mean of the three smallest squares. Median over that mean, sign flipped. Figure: -2.4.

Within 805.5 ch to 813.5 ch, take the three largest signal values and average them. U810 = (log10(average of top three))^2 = 0.010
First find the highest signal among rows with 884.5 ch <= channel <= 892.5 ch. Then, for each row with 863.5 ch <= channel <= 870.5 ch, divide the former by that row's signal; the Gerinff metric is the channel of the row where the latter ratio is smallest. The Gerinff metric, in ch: 869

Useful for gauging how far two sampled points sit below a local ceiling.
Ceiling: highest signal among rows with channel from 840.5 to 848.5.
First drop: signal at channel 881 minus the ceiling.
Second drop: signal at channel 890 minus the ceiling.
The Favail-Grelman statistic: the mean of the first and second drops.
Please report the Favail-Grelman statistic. -0.14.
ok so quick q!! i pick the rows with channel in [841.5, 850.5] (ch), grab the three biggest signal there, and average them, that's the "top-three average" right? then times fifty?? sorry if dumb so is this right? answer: 76.3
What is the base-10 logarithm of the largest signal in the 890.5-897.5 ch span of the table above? 0.196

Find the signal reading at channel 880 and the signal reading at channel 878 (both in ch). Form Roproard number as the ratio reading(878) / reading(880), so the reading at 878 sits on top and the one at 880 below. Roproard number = 1.00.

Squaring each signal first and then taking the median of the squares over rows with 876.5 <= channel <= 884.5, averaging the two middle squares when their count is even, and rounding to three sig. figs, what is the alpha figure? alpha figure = 1.96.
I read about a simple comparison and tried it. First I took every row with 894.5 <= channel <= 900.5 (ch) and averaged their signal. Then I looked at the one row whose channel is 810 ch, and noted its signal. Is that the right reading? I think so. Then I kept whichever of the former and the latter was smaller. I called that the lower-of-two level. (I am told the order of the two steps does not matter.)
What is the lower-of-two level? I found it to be 1.14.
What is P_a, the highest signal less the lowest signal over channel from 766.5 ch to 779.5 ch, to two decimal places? 0.21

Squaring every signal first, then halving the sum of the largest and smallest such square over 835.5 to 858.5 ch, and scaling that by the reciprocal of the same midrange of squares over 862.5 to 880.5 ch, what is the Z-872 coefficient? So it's 1.02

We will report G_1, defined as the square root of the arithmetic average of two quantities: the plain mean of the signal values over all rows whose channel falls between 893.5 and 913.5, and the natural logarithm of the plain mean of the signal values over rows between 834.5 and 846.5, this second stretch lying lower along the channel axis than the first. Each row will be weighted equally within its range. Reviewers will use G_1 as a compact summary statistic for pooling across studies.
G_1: 0.94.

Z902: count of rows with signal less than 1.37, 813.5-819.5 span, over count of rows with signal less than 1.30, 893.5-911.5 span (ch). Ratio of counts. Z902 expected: 3.0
